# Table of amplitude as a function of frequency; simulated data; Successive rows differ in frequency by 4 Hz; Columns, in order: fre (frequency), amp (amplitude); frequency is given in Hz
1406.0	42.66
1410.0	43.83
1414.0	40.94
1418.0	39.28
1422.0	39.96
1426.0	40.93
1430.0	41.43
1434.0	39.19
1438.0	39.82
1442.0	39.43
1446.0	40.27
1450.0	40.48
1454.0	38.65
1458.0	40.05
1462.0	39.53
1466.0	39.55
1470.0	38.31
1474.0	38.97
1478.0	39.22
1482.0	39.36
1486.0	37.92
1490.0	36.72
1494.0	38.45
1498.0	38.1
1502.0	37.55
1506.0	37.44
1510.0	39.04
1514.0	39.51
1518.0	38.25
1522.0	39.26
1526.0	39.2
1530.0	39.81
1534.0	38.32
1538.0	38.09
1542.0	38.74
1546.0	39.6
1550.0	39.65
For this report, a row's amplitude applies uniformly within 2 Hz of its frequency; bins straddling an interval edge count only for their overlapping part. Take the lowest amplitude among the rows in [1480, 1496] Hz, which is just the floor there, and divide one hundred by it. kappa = 2.72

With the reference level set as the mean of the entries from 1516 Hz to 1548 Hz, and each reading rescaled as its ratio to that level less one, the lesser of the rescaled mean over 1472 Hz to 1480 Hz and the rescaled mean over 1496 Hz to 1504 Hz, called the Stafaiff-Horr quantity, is -0.028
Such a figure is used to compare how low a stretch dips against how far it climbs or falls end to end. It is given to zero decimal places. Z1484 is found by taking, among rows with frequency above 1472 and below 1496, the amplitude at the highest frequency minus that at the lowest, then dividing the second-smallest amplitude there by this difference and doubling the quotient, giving -146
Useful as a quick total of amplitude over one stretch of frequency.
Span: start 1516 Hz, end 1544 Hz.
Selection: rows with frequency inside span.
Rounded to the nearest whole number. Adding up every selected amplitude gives 272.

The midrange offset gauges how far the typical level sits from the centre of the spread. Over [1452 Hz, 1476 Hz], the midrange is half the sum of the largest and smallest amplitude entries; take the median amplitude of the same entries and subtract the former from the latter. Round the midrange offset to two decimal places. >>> 0.07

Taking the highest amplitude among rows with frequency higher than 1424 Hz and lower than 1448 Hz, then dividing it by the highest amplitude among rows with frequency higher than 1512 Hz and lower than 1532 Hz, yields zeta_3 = 1.041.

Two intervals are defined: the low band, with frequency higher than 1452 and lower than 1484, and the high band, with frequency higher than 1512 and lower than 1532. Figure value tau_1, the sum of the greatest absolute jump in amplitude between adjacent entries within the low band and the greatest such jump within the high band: 2.7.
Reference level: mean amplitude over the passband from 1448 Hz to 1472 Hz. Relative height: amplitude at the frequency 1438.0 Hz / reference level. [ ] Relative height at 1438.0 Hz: 1.01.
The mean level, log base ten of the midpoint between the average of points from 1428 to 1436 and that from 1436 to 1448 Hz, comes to 1.603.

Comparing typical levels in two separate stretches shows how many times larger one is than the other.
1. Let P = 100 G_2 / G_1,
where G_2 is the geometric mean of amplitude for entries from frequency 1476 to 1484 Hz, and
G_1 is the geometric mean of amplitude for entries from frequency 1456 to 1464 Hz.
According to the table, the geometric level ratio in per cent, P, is 98.7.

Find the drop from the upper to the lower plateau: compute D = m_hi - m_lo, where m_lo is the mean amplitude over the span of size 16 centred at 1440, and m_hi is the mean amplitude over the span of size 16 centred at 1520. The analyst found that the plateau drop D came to -0.6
